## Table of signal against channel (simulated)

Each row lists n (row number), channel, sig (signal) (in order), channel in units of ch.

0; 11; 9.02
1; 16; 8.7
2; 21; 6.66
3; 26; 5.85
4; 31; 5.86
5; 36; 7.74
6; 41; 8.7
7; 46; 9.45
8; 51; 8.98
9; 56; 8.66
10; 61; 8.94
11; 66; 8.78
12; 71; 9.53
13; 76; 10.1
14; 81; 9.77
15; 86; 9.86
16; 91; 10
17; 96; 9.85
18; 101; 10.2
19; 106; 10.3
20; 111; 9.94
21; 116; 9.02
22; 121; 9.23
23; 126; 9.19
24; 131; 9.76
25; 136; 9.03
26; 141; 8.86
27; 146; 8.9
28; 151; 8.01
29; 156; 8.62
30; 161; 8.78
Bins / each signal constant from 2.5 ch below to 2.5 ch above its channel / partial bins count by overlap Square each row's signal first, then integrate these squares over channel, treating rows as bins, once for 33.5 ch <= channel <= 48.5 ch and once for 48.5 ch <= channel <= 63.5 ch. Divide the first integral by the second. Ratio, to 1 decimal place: 1.0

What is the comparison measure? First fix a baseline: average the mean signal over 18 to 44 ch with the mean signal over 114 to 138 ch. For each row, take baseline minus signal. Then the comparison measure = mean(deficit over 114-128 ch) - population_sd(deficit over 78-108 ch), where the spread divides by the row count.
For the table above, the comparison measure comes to -1.2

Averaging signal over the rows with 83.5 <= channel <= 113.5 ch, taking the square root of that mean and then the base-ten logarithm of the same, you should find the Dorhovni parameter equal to 0.501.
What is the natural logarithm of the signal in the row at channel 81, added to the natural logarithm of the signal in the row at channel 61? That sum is 4.47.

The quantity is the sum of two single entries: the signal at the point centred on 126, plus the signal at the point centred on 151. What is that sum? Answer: 17.2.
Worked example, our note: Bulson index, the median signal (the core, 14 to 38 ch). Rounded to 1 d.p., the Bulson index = 6.7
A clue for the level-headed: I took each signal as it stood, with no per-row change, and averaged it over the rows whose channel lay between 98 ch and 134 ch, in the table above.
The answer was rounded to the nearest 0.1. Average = 9.7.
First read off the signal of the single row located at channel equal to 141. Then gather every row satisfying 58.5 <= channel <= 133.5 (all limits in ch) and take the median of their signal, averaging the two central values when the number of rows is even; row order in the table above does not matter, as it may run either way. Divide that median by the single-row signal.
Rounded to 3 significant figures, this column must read 1.10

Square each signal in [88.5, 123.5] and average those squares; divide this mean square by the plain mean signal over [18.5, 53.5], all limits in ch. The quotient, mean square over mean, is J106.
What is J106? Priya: 12.6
